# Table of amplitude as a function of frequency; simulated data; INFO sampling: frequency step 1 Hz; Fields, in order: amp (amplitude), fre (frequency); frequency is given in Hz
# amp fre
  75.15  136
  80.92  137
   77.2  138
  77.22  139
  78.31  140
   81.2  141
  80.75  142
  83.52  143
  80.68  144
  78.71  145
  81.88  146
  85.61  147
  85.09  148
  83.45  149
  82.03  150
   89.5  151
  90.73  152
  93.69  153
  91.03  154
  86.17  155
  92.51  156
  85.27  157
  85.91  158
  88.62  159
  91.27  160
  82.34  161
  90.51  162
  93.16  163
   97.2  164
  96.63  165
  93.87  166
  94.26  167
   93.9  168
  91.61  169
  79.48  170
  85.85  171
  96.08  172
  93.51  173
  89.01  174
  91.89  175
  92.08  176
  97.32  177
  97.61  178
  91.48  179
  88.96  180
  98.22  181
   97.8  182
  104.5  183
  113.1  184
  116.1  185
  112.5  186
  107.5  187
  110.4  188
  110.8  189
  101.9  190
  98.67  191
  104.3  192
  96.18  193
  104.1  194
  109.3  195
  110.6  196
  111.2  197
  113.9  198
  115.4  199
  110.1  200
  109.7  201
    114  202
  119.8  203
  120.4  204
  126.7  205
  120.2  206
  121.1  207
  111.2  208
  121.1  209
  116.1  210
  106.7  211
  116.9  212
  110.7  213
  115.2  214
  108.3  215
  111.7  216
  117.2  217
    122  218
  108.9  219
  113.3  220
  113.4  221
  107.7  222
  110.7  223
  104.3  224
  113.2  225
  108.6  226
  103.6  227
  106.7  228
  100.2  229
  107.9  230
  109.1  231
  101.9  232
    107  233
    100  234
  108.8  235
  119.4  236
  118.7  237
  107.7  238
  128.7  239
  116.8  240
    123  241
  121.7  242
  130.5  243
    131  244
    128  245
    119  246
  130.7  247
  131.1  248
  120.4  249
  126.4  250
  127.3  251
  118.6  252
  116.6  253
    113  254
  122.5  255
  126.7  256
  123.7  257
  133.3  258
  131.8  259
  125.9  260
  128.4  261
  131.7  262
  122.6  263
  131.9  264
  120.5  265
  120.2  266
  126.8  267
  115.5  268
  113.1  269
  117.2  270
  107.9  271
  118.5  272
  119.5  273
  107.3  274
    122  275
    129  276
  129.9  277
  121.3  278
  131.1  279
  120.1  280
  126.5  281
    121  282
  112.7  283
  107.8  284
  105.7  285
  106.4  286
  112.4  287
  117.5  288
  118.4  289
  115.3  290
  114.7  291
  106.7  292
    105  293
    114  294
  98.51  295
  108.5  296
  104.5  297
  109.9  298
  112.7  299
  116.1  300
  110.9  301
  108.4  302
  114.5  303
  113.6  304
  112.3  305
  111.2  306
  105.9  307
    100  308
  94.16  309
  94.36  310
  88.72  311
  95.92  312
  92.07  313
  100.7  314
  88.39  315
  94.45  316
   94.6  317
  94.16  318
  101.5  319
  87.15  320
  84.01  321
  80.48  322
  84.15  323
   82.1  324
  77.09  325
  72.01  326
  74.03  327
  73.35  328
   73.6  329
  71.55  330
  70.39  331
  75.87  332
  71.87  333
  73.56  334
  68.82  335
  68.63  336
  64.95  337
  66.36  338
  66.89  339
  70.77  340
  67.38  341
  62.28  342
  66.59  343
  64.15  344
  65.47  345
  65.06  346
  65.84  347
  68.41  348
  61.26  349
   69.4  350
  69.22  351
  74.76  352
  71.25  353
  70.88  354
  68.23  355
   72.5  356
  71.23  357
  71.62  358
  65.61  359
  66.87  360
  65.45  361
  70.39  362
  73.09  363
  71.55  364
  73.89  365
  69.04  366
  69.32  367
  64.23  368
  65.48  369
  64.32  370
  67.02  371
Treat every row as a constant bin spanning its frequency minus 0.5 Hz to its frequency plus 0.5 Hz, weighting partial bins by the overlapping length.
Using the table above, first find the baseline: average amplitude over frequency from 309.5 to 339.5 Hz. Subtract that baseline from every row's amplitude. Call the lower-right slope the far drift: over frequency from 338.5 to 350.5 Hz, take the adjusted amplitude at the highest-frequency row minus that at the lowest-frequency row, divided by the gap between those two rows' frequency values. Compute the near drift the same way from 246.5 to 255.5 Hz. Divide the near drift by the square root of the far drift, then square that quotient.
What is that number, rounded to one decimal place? 4.6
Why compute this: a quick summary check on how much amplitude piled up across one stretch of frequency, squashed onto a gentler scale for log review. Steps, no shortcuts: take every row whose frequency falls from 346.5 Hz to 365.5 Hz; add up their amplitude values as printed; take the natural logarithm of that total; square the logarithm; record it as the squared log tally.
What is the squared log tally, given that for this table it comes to 52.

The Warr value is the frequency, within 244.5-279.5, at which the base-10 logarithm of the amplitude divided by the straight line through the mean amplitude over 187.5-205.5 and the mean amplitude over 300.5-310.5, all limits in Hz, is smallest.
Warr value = 274 Hz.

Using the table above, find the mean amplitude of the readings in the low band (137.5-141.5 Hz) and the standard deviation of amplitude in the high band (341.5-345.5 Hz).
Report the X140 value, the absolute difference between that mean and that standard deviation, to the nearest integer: 77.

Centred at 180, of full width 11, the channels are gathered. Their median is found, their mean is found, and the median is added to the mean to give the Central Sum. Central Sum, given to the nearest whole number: 197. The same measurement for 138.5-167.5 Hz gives 173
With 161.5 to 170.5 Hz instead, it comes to 186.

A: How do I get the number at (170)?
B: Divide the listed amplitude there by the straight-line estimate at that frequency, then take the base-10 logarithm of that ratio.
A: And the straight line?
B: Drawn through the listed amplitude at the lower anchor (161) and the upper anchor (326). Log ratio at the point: -0.012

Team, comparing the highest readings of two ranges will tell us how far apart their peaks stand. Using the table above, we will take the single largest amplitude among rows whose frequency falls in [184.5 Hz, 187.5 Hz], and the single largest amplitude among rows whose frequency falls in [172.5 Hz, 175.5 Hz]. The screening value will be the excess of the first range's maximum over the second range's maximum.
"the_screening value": 23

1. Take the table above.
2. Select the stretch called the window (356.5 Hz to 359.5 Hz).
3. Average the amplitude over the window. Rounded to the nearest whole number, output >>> 69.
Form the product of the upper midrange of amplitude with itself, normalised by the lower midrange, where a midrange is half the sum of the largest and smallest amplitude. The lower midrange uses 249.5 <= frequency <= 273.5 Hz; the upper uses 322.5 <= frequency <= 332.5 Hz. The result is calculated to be 50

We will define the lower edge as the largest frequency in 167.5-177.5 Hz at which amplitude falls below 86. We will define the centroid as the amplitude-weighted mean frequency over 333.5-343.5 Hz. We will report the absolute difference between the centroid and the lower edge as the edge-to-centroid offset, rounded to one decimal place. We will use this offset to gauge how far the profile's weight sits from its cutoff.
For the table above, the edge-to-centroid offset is 167.4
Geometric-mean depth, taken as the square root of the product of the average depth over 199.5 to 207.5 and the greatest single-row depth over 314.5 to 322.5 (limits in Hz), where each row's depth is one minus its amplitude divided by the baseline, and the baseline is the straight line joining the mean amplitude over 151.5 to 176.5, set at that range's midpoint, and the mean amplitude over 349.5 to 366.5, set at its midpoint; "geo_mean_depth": 0.18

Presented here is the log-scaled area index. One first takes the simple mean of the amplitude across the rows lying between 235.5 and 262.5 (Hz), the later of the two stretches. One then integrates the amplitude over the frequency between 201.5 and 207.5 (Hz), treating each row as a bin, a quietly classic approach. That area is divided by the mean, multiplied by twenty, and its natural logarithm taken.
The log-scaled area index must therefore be 4.8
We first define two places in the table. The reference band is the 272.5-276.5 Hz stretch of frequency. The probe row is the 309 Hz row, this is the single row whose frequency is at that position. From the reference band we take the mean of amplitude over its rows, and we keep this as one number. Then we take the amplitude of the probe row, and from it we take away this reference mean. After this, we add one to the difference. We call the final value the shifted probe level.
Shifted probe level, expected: -24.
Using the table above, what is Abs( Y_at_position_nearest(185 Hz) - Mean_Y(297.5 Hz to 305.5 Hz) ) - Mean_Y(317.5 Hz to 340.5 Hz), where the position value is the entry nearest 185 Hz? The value -72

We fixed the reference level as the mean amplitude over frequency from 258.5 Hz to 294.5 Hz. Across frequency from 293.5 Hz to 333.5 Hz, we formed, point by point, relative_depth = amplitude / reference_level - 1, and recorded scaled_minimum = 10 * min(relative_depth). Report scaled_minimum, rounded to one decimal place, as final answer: -4.1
